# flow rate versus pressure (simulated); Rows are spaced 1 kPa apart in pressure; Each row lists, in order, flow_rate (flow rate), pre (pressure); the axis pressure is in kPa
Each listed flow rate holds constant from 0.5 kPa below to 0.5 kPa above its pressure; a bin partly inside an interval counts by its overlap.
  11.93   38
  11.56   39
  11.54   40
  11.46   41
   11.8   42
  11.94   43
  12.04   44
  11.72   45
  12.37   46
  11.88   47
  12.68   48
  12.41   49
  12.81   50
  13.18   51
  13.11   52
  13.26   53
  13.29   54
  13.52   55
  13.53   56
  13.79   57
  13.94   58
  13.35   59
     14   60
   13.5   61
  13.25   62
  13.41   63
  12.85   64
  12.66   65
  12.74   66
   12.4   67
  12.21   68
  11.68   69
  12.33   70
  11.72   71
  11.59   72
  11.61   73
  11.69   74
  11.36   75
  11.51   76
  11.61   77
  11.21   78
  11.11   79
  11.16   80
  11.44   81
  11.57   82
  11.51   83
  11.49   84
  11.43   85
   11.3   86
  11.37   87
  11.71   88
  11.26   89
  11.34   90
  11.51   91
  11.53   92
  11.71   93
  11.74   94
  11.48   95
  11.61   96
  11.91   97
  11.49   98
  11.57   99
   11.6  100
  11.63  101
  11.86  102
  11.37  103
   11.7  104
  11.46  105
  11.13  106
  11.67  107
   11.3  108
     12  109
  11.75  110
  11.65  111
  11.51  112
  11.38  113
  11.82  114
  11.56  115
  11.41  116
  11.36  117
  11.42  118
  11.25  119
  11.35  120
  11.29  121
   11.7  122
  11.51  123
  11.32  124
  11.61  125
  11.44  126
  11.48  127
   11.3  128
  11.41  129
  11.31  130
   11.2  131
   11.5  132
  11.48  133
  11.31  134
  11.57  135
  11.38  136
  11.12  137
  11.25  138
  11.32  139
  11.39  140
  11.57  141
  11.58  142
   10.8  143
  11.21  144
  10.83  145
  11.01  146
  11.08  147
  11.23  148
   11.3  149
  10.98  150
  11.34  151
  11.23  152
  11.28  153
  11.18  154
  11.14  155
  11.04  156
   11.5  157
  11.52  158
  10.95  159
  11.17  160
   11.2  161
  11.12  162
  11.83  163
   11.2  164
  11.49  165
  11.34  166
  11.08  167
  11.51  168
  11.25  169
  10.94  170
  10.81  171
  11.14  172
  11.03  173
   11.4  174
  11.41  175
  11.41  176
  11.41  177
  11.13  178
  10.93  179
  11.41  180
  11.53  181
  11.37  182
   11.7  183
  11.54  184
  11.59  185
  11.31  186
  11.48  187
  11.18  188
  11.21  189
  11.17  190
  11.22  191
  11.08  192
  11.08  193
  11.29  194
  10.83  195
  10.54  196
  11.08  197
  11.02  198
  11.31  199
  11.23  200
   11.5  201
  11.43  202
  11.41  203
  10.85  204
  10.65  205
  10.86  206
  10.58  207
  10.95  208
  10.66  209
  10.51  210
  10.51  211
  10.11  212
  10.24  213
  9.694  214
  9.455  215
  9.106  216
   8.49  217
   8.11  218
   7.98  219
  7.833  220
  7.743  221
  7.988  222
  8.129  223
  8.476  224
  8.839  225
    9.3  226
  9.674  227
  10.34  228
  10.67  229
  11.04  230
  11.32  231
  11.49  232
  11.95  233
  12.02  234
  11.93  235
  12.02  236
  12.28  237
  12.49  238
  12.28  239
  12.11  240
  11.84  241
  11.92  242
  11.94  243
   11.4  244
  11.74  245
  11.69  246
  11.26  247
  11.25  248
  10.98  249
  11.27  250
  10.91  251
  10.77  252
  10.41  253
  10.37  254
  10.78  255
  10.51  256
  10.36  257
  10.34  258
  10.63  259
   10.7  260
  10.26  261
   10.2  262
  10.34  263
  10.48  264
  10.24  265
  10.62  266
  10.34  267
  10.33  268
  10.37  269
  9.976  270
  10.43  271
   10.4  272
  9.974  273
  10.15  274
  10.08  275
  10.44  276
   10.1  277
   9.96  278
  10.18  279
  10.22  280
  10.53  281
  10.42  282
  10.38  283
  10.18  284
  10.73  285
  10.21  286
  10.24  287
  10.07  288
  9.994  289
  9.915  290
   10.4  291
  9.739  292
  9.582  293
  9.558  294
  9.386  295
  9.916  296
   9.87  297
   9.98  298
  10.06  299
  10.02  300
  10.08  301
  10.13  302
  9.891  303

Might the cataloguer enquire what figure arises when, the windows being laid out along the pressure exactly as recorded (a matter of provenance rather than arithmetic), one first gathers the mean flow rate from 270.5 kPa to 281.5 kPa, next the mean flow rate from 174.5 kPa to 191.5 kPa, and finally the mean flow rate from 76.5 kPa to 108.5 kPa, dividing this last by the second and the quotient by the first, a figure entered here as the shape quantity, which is 0.099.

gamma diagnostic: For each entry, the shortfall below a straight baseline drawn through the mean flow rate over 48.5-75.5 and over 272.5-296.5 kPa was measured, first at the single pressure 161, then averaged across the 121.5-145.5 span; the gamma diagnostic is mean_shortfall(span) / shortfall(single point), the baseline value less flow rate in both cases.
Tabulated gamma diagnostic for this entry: 1.4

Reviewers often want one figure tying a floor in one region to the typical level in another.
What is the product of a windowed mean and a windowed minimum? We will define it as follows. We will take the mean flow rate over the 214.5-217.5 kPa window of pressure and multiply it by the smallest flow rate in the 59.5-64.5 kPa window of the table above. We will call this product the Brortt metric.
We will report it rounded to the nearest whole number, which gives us 116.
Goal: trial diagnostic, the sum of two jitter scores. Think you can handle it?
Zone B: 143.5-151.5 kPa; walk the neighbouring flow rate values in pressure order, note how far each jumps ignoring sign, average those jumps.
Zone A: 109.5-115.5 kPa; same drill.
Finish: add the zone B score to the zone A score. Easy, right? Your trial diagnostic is 0.43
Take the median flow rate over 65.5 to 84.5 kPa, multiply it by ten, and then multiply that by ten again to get 1159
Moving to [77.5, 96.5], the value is 1148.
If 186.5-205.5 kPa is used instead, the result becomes 1118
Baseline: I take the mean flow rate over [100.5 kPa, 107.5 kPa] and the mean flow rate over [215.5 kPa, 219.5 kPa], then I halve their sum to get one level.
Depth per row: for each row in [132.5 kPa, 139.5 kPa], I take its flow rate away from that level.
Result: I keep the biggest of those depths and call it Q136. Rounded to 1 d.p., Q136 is -1.1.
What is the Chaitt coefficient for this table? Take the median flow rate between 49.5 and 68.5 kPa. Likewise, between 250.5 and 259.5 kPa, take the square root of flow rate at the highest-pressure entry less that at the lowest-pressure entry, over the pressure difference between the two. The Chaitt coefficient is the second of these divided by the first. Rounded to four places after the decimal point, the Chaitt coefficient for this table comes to -0.0004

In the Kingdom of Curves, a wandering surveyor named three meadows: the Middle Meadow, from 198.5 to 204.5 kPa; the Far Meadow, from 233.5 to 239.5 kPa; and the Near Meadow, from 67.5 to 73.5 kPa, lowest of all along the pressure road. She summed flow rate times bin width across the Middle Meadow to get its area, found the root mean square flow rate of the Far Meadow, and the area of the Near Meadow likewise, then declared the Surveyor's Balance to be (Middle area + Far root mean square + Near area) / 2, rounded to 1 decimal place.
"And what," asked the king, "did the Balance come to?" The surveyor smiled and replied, 75.5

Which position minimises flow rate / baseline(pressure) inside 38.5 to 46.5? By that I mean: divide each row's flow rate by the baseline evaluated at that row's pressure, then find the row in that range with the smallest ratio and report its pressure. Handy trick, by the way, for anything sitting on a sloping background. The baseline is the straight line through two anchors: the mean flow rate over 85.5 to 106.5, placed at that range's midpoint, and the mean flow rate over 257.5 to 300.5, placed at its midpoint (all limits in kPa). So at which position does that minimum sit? 41 kPa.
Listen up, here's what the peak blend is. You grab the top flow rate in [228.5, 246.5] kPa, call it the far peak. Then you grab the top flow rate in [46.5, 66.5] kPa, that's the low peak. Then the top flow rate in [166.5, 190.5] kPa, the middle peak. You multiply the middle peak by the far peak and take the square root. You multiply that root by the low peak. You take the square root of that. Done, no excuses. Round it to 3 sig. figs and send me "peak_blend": 13.0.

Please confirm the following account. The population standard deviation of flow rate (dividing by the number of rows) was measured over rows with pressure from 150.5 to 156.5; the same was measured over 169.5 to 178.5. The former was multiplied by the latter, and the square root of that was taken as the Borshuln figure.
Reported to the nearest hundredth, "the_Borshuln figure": 0.15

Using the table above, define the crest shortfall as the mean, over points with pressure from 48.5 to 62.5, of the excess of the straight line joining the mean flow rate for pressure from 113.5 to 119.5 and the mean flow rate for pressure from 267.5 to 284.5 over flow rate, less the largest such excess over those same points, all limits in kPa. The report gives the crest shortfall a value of -1.0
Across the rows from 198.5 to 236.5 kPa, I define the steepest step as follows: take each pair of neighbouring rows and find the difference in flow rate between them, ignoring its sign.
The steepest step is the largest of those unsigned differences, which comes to 0.67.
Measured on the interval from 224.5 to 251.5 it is 0.67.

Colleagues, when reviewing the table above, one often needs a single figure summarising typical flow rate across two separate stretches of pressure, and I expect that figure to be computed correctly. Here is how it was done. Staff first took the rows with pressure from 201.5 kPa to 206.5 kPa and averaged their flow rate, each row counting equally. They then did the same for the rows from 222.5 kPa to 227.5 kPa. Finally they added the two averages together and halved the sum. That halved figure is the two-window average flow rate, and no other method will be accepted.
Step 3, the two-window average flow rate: 10.0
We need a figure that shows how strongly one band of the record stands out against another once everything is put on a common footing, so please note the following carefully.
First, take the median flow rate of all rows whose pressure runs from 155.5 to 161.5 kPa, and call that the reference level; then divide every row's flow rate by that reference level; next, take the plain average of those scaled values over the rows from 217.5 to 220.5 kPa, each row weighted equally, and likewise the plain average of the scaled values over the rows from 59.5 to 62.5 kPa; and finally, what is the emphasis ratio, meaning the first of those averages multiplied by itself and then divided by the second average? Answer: 0.42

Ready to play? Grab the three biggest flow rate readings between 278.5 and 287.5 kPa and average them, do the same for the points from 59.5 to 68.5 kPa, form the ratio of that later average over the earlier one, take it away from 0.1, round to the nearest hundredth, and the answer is -0.67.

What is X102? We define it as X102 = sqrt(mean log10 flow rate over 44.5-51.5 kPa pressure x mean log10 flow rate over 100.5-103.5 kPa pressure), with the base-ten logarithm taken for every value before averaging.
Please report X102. 1.08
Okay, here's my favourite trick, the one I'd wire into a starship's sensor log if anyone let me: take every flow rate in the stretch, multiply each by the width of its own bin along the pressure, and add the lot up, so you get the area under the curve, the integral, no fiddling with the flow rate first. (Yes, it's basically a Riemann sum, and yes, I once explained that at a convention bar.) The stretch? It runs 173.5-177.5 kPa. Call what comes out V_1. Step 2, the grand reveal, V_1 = 45.6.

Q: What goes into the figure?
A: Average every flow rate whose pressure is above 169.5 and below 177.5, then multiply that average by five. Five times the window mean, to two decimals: 55.97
